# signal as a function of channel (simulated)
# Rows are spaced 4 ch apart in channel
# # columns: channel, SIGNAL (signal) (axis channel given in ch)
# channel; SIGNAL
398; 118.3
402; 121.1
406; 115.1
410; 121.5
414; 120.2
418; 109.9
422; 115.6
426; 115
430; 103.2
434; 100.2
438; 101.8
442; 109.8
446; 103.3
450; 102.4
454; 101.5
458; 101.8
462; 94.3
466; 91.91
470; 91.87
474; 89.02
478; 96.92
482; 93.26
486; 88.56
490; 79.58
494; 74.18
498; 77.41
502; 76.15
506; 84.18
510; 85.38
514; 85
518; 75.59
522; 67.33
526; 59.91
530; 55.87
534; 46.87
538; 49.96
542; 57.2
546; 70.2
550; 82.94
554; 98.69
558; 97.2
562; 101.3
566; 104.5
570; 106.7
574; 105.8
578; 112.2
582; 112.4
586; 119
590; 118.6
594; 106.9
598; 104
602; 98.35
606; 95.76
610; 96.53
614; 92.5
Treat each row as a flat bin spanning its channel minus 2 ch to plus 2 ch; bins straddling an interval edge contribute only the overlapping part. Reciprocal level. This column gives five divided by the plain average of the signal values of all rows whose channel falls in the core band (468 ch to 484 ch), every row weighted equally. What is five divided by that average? 0.054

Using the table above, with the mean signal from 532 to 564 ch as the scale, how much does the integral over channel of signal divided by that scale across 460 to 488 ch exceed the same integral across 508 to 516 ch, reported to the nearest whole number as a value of 25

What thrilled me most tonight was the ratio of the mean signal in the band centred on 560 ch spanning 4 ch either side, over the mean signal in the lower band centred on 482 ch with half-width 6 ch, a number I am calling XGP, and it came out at 1.1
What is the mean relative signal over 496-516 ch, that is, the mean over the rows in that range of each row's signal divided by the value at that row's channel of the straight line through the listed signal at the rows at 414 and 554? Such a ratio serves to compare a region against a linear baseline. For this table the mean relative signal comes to 0.770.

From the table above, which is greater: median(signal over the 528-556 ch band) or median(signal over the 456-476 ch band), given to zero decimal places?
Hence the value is 92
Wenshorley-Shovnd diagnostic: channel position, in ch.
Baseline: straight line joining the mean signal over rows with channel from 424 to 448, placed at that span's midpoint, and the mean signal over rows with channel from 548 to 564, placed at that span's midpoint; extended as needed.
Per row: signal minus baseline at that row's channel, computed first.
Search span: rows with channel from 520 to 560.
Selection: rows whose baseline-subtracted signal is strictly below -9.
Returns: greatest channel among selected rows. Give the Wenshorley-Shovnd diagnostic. 550 ch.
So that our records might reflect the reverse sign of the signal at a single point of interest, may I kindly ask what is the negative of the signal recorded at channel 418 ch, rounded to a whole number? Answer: -110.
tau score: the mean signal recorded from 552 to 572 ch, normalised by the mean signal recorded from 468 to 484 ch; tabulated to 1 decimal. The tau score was 1.1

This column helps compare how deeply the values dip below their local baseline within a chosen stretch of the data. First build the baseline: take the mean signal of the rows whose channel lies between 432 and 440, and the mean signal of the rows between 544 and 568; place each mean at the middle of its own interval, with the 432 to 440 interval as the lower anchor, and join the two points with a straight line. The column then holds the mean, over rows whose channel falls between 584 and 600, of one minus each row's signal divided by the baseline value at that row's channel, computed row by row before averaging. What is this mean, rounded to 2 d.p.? -0.25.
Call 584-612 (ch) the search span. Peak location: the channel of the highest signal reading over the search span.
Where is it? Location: 586 ch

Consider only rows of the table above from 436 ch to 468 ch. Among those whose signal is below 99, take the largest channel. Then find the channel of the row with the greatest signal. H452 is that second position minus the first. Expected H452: -24 ch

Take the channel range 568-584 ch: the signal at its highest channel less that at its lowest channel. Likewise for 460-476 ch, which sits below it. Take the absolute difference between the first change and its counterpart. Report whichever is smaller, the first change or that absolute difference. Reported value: 6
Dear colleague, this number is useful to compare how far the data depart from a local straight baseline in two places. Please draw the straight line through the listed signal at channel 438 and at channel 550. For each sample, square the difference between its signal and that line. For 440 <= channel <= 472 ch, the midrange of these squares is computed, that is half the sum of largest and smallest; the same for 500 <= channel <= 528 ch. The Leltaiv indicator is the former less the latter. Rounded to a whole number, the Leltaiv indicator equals -334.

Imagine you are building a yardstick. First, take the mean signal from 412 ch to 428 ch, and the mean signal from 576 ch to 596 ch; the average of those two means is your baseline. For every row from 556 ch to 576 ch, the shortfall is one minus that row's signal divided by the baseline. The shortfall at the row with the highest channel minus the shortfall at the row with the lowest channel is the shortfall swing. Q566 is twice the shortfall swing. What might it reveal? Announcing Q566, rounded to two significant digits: -0.15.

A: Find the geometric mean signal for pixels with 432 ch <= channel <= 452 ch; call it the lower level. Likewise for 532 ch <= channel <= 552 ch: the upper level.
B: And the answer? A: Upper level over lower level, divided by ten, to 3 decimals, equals 0.058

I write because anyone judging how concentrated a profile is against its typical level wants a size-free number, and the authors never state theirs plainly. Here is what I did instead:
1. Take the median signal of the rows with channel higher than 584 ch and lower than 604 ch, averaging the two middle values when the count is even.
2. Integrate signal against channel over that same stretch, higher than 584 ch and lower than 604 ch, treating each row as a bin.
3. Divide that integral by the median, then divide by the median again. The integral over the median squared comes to 0.191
